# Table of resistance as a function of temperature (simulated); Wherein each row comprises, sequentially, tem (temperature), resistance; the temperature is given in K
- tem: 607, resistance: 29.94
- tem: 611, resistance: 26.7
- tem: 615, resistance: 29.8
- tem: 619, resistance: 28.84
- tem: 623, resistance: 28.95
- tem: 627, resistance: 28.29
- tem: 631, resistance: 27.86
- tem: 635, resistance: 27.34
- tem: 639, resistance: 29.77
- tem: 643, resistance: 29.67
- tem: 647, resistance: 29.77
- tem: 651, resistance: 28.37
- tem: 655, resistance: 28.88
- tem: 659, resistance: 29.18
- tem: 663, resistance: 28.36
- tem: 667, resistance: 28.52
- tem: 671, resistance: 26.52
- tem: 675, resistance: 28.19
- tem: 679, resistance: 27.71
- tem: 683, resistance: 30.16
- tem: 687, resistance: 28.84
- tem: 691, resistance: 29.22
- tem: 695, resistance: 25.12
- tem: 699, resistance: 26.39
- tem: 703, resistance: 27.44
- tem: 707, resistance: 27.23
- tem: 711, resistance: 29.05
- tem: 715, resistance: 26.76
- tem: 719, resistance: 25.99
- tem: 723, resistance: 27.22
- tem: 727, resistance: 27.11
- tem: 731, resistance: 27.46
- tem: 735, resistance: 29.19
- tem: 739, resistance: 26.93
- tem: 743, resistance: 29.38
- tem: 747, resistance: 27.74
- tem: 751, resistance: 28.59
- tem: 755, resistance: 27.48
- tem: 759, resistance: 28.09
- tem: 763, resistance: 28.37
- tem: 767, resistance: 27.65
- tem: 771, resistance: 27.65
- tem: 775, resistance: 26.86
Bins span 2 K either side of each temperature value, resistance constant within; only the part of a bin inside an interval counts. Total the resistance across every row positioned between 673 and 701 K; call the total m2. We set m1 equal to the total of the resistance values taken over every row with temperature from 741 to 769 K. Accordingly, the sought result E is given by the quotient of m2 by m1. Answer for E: 0.992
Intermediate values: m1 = 197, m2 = 196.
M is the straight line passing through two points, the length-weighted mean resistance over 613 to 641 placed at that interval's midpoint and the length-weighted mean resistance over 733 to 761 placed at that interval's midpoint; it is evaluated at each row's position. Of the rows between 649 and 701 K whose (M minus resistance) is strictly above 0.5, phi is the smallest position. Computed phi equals 671 K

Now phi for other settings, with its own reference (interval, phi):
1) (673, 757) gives 679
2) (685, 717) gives 695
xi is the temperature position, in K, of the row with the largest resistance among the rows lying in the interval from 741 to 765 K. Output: 743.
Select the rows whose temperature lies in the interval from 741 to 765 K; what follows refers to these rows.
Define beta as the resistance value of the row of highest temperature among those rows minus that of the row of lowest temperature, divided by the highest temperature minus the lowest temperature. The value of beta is -0.05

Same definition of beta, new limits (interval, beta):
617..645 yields 0.03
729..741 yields -0.07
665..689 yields 0.02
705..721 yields -0.10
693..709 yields 0.18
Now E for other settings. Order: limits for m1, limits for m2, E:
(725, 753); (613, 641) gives 1.023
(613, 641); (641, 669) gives 1.009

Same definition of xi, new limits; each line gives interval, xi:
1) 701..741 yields 735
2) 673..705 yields 683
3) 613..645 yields 615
